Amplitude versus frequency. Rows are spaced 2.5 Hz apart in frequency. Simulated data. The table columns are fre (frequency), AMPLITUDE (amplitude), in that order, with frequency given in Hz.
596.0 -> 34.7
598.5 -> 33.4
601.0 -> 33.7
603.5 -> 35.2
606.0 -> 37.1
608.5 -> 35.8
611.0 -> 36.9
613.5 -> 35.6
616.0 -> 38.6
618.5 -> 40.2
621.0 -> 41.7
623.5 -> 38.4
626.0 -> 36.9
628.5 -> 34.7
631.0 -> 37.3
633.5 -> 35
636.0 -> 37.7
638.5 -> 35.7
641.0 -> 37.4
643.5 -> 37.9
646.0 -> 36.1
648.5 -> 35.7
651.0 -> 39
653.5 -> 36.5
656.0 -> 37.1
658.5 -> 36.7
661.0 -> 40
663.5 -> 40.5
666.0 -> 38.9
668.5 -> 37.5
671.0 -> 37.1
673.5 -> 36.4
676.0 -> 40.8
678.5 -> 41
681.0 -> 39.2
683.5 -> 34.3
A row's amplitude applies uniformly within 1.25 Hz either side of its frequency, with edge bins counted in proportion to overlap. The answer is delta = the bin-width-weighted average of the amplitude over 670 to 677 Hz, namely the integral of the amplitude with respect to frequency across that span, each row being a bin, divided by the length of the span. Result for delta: 38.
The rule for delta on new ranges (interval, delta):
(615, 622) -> 40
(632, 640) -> 36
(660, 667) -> 40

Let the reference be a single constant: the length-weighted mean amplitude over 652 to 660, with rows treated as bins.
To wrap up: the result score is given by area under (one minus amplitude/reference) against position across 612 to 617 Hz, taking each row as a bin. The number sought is -0.01 Hz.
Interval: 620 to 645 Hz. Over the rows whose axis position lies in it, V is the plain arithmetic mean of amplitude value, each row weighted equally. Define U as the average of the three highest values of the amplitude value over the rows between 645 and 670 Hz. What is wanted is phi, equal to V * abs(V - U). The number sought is 96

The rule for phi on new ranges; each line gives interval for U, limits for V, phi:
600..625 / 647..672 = 86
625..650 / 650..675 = 12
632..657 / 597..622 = 51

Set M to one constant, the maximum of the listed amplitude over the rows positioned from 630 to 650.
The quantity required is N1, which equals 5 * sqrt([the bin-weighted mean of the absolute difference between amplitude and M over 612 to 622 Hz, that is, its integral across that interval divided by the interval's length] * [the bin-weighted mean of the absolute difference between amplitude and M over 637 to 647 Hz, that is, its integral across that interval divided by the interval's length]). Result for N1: 7.7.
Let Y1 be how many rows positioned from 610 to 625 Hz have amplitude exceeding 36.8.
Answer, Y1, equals 5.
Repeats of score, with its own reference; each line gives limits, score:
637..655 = 0.01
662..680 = -0.96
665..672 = -0.17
